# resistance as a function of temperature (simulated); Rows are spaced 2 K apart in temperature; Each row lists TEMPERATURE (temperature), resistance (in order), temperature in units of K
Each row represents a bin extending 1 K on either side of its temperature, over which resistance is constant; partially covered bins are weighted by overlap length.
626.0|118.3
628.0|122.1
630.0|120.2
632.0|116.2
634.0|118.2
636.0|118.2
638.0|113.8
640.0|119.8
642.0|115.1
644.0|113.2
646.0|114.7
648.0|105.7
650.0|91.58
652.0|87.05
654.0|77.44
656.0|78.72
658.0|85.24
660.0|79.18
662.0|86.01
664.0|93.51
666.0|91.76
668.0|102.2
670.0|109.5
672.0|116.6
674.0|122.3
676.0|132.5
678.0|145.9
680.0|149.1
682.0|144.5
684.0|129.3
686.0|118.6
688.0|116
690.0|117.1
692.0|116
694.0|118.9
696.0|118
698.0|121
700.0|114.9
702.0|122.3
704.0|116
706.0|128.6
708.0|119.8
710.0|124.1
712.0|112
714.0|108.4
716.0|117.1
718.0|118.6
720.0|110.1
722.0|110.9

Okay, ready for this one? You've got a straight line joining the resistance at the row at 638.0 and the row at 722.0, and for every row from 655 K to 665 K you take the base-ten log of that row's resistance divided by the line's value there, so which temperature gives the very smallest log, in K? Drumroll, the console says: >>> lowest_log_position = 656.0 K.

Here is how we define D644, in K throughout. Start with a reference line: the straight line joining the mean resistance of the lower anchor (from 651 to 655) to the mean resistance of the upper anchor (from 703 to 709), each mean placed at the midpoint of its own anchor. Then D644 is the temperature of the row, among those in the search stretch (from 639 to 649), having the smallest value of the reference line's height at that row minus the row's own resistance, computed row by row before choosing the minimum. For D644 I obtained 640.0 K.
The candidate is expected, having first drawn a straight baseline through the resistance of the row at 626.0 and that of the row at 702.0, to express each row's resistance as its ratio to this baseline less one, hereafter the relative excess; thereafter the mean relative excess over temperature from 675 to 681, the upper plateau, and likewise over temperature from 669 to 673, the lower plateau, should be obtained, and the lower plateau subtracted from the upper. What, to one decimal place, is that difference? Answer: 0.2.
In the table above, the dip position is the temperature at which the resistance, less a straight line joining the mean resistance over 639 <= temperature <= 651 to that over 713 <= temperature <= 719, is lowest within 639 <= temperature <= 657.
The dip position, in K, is 654.0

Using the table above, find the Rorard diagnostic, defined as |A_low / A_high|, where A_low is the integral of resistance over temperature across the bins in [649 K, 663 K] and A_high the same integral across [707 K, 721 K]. 0.72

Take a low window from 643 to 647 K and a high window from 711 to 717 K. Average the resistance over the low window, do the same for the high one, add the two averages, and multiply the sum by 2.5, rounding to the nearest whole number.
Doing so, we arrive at 566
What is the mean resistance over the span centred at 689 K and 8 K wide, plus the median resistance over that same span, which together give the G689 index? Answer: 233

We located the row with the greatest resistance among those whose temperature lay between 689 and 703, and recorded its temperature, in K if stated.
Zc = 702.0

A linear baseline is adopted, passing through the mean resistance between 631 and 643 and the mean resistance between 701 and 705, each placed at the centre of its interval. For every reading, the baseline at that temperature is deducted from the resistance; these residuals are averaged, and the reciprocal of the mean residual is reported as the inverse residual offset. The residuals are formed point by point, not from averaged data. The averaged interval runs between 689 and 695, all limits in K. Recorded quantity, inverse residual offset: -0.69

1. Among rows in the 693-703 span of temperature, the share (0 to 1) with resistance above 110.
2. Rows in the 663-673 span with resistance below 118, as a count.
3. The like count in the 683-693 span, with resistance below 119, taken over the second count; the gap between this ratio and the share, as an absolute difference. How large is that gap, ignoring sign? 0.20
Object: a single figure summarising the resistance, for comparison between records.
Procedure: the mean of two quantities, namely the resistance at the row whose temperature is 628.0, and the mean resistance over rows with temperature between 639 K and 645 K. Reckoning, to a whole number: 119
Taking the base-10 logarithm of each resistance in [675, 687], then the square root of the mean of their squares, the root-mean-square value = 2.13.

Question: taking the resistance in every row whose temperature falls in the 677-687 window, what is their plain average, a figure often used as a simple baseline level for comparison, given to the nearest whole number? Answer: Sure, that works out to 137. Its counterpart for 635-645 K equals 116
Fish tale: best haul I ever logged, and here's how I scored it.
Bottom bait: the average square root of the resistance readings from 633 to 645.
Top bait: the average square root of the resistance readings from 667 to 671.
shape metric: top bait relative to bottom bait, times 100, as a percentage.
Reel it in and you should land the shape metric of 95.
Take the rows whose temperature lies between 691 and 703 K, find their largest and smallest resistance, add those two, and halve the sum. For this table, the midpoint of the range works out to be 119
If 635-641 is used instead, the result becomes 117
